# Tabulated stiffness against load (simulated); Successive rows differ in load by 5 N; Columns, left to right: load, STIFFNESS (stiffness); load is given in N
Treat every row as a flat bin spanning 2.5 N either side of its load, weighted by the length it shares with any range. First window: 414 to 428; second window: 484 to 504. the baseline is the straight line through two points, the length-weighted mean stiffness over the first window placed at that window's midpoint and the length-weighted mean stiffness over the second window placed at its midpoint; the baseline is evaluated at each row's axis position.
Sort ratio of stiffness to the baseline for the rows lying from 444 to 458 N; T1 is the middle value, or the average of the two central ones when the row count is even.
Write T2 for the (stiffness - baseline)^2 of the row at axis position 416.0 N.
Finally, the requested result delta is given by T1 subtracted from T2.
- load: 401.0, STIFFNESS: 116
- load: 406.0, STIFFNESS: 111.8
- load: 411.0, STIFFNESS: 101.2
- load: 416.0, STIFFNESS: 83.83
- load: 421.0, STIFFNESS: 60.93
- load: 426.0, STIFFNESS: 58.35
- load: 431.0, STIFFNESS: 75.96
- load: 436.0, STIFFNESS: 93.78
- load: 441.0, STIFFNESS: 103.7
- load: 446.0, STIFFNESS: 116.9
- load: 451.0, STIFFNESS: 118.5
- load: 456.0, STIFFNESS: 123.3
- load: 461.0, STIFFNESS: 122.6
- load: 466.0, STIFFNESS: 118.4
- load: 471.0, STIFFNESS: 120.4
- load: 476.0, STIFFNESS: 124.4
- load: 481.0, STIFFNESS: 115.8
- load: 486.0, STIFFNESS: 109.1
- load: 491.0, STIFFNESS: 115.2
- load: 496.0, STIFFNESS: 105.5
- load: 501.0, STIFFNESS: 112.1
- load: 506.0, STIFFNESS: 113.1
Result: 372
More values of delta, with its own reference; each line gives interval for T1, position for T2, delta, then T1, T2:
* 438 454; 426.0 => 144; 1.39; 146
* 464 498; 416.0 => 372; 1.13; 373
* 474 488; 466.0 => 592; 1.13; 593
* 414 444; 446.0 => 1201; 1.13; 1202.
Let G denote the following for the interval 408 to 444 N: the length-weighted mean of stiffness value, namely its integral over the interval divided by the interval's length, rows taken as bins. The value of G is 83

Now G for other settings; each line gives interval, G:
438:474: 117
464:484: 120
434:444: 100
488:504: 111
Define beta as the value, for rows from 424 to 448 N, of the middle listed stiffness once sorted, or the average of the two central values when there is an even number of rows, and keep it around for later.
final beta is 94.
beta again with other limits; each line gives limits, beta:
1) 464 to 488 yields 118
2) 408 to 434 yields 76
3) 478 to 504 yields 112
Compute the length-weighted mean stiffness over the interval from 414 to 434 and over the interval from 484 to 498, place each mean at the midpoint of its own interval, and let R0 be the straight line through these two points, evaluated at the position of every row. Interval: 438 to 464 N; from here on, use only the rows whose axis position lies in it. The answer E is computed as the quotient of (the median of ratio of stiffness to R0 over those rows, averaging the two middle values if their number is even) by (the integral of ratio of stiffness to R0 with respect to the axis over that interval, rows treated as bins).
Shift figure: 0.0391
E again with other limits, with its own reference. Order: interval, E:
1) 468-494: 0.0380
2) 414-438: 0.0411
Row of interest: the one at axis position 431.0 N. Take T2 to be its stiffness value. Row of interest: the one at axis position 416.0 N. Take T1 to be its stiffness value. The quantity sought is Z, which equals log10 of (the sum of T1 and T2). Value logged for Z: 2.20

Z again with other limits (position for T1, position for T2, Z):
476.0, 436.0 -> 2.34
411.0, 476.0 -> 2.35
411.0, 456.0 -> 2.35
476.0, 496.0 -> 2.36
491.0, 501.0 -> 2.36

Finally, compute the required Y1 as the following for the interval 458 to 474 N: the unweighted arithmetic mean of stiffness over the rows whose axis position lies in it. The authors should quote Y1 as 120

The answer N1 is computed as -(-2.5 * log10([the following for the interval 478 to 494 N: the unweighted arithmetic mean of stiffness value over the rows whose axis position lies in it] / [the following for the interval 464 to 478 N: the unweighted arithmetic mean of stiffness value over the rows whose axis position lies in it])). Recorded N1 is -0.07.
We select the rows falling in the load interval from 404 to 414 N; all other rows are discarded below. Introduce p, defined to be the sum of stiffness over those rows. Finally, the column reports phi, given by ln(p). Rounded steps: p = 213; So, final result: 5.36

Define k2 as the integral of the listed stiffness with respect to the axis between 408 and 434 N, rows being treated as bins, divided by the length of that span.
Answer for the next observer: 77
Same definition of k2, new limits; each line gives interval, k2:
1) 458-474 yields 121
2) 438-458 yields 115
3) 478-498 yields 112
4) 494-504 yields 109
